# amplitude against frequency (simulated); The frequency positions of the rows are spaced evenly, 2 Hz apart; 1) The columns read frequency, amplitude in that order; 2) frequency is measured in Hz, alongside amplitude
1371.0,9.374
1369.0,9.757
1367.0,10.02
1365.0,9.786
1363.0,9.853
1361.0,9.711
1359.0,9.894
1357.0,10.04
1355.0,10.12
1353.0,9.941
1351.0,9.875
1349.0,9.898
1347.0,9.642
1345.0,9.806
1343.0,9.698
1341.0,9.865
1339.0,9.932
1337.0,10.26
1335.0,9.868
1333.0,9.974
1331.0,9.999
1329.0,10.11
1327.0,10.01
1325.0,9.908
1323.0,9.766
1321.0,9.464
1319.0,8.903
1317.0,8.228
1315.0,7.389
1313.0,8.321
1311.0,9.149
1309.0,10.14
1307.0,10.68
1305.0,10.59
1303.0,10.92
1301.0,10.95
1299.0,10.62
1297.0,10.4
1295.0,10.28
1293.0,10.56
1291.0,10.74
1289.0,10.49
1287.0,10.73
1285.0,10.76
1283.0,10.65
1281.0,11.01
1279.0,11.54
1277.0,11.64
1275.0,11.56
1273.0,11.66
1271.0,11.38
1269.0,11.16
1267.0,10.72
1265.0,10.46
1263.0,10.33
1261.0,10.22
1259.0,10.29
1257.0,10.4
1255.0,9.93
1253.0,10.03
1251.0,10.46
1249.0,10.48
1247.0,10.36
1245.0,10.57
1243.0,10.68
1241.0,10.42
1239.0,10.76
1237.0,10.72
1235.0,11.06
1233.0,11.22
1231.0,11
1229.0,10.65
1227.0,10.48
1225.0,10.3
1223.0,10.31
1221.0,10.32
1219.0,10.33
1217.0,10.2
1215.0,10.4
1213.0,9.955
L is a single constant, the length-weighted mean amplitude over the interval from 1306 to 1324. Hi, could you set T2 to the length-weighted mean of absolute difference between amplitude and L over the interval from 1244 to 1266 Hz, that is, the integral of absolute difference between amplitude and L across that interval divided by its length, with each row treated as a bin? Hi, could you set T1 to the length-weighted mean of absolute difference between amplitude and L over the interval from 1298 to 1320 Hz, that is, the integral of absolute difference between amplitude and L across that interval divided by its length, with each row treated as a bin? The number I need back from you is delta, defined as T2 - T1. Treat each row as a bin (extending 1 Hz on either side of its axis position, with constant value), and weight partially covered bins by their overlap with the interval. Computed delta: 0.0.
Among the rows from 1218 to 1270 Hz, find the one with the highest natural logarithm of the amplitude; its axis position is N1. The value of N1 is 1233.0 Hz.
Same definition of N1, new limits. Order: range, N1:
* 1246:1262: 1249.0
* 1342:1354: 1353.0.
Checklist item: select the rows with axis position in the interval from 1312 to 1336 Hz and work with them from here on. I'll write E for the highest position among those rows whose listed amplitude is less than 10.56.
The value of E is 1335.0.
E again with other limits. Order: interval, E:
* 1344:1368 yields 1367.0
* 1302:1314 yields 1313.0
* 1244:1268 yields 1265.0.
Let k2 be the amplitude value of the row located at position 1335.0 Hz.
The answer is 9.868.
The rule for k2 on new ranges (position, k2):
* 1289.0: 10.49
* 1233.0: 11.22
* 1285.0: 10.76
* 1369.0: 9.757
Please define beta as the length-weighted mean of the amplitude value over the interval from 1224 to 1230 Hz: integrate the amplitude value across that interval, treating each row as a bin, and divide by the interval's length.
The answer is 10.5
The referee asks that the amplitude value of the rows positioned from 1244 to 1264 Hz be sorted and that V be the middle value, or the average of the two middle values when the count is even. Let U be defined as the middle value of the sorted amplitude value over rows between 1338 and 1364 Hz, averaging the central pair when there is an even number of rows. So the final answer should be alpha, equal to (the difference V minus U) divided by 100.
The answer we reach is 0.005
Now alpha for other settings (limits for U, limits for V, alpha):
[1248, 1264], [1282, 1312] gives 0.003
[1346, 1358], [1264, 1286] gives 0.012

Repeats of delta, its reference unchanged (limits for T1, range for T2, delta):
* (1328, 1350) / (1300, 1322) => 0.3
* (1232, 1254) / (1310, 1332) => -0.8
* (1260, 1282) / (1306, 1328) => -1.1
